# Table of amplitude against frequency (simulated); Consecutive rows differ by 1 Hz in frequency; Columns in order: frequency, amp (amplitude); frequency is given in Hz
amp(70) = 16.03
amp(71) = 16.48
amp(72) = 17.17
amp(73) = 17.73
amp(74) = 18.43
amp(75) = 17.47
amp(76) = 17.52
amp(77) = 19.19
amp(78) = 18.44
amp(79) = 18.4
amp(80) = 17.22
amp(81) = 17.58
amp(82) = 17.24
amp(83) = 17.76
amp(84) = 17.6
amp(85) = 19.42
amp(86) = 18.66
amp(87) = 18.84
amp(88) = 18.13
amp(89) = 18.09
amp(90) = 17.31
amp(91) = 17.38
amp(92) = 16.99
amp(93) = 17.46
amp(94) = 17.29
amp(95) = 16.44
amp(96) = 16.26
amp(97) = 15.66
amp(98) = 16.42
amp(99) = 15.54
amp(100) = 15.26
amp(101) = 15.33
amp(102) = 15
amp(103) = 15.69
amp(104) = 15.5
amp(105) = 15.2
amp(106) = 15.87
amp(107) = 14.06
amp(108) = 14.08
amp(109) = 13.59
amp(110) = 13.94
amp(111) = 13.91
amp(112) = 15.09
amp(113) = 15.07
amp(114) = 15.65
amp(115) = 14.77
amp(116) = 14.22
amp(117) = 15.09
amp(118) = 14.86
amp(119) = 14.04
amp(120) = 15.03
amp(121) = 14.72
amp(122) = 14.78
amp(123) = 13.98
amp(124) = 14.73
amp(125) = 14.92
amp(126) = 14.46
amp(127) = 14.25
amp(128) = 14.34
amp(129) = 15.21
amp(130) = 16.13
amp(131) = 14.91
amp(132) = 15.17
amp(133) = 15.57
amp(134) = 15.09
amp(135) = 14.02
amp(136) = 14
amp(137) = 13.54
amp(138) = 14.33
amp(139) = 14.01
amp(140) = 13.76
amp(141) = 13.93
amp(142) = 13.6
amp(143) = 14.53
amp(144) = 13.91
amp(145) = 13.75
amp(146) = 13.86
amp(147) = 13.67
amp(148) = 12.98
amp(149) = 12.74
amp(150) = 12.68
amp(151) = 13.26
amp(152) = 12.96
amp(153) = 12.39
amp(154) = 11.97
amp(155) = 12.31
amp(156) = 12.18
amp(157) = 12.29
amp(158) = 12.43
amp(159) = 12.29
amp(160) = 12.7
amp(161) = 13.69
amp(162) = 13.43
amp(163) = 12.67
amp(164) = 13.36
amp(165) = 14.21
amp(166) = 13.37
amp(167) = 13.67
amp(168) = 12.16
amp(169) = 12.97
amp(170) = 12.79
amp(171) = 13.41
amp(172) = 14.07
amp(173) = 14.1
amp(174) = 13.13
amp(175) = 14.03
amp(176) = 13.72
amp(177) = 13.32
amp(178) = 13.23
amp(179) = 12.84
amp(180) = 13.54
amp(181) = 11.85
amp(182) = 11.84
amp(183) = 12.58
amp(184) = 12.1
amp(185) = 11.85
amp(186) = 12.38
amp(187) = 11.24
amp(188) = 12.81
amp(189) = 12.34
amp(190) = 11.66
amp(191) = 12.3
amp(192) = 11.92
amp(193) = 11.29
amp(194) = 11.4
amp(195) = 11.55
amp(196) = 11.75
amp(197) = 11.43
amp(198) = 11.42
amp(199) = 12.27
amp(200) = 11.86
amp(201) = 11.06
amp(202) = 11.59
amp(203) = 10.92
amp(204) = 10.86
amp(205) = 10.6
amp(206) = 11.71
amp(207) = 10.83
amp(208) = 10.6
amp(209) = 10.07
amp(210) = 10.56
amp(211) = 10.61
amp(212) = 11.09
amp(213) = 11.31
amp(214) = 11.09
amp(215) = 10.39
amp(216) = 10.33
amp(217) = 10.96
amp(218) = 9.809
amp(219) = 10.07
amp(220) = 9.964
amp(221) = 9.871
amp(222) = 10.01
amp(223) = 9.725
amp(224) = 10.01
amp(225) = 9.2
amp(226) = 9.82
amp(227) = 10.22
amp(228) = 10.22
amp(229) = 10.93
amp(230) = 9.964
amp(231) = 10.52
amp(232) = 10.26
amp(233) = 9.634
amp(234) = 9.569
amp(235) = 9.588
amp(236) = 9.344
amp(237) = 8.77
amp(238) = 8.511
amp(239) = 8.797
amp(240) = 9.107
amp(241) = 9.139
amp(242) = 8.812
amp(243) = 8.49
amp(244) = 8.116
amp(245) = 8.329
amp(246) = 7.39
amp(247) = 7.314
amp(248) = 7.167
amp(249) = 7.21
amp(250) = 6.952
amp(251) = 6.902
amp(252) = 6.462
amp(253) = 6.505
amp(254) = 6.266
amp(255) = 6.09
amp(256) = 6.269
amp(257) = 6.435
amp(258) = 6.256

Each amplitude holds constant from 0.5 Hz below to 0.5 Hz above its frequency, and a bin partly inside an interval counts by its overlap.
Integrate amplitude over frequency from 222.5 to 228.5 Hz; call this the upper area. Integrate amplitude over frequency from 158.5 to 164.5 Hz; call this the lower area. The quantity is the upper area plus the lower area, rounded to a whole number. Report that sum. 137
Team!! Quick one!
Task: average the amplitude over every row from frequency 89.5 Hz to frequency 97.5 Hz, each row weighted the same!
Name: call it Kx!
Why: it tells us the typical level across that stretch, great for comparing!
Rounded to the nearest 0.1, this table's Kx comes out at 16.8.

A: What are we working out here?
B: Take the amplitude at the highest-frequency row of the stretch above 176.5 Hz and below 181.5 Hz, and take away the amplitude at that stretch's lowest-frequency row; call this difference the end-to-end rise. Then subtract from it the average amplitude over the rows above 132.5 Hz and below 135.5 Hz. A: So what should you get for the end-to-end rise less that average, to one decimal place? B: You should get -16.4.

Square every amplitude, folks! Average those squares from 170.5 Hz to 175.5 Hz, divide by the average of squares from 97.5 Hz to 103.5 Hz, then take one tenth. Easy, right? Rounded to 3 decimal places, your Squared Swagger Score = 0.078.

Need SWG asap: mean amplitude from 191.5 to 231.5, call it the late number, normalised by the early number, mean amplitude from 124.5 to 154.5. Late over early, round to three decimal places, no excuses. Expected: 0.768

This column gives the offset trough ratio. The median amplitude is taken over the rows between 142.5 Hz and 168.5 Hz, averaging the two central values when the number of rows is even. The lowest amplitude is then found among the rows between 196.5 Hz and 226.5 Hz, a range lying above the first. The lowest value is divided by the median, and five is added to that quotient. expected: 5.71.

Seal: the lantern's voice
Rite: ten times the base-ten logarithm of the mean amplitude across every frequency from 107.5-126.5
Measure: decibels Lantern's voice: 11.6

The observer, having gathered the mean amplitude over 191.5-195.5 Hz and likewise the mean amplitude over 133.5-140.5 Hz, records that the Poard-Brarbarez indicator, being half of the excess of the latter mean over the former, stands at 1.3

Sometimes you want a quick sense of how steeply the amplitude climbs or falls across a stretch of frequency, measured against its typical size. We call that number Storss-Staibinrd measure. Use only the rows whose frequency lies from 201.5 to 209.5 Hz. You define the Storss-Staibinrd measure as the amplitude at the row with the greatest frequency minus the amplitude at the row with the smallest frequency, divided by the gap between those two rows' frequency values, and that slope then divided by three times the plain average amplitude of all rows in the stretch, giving -0.007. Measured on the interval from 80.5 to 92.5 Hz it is -0.001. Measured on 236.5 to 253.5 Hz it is -0.006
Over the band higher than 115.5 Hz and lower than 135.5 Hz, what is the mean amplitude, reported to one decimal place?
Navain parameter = 14.8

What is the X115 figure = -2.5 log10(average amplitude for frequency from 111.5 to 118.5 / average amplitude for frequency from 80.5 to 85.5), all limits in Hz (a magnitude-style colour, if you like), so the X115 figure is 0.20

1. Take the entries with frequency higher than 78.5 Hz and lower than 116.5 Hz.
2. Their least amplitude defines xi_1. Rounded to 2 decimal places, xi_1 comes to 13.59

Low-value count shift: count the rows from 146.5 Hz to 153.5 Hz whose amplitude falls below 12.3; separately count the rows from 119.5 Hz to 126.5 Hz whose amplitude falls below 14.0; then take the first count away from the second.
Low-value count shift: 1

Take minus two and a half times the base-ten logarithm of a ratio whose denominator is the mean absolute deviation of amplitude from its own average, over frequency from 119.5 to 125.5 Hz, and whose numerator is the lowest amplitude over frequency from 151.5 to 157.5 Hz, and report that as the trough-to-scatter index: -4.25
